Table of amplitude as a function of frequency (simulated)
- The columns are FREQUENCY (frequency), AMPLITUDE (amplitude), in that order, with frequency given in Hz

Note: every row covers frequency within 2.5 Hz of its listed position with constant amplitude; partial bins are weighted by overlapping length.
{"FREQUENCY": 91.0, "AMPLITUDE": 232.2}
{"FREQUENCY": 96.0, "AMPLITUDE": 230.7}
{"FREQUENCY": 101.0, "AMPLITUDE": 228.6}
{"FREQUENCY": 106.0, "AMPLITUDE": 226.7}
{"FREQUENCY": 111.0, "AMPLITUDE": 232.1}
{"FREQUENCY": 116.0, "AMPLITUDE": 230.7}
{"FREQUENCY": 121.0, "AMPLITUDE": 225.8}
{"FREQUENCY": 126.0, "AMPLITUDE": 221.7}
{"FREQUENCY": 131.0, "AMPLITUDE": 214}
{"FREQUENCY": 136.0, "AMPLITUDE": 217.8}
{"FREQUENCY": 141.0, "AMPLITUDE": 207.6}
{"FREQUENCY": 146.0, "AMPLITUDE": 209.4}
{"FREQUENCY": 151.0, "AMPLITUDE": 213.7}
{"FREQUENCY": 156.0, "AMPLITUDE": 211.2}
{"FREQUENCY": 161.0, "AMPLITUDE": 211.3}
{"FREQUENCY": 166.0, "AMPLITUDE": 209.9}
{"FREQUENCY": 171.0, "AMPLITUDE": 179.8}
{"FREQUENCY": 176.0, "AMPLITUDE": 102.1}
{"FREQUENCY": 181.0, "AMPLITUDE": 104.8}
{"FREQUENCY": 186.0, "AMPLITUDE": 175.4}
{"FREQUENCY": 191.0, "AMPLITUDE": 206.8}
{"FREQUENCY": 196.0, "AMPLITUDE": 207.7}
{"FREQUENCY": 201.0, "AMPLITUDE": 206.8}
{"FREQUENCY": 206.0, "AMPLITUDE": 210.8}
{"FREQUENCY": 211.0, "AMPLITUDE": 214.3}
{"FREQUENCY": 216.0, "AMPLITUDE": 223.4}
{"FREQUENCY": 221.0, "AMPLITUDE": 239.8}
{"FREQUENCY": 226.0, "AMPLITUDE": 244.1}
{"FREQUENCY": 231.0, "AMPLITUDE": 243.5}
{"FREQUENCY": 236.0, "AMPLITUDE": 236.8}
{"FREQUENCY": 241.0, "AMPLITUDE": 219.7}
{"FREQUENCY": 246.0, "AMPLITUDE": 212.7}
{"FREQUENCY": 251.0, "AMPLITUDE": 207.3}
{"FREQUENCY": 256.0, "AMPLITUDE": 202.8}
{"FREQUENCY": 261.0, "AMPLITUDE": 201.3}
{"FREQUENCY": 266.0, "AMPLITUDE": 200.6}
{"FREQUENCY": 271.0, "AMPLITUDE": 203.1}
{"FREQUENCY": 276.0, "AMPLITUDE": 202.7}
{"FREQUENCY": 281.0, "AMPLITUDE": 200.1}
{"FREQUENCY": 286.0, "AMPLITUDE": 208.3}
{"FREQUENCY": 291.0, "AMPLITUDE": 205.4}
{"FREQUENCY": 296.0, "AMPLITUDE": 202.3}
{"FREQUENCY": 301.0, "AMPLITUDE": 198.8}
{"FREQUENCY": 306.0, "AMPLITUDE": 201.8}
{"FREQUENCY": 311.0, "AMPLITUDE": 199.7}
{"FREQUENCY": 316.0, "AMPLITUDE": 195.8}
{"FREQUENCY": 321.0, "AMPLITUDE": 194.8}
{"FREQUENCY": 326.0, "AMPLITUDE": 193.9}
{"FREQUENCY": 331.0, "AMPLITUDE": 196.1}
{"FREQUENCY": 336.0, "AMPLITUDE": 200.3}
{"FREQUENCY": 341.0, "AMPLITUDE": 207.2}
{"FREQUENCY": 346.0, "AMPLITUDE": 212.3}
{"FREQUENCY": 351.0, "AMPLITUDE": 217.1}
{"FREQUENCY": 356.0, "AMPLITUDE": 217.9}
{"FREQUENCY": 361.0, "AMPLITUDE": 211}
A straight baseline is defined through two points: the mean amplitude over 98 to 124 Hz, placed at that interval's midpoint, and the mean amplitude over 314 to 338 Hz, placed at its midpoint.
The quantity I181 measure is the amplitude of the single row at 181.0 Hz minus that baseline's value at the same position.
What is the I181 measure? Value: -113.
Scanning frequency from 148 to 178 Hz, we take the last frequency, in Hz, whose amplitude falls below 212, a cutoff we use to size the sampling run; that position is 176.0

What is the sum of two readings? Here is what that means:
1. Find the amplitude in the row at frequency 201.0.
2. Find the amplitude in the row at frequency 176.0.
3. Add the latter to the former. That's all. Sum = 309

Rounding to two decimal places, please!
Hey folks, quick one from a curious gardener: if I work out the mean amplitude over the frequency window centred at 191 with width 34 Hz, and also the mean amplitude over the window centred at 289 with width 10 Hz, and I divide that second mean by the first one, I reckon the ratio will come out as 1.19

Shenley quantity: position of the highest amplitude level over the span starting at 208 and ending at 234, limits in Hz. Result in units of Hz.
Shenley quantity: 226.0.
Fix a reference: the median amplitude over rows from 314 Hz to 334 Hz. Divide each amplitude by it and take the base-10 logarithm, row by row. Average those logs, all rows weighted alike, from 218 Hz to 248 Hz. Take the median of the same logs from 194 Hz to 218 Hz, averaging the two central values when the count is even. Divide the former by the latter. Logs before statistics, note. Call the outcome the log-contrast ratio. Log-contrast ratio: 2.3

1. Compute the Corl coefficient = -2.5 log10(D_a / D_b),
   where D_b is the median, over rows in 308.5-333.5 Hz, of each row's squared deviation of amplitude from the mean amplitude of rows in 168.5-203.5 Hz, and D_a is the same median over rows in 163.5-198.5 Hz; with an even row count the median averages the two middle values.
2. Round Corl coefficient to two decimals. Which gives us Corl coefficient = -0.80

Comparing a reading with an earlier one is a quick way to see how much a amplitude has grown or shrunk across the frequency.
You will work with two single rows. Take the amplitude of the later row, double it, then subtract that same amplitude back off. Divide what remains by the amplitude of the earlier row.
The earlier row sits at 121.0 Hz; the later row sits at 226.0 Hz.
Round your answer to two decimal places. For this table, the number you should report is 1.08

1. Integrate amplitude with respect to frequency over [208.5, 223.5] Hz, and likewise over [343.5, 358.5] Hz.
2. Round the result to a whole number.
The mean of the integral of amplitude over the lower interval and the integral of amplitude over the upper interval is 3312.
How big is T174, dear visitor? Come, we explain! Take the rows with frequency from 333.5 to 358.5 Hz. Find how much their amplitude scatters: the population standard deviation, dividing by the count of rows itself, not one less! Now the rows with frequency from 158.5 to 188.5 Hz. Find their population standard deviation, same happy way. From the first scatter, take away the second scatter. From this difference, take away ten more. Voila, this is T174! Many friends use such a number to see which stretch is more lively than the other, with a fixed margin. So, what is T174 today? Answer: -48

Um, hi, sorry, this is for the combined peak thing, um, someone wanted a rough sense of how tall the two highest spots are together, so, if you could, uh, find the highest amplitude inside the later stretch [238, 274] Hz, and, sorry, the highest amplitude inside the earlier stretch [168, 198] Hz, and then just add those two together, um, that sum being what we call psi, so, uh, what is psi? 427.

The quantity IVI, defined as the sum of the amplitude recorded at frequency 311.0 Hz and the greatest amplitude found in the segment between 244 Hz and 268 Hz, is 412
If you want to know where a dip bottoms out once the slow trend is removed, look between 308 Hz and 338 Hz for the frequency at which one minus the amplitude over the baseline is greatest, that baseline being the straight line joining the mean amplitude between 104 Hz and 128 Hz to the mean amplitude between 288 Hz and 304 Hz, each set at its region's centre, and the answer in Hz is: 326.0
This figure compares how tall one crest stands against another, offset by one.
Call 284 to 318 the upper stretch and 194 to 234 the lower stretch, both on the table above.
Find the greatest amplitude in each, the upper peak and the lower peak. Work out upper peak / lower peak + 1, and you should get 1.85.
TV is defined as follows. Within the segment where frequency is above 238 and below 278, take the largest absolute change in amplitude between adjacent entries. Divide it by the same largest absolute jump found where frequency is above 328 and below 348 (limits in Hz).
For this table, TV 1.0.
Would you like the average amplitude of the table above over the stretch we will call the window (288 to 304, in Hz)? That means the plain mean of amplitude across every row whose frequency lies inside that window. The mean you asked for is 202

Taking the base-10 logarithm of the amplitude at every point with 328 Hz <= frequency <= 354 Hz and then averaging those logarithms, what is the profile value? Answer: 2.31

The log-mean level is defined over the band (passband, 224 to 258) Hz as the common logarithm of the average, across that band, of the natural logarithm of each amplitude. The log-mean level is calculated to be 0.733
